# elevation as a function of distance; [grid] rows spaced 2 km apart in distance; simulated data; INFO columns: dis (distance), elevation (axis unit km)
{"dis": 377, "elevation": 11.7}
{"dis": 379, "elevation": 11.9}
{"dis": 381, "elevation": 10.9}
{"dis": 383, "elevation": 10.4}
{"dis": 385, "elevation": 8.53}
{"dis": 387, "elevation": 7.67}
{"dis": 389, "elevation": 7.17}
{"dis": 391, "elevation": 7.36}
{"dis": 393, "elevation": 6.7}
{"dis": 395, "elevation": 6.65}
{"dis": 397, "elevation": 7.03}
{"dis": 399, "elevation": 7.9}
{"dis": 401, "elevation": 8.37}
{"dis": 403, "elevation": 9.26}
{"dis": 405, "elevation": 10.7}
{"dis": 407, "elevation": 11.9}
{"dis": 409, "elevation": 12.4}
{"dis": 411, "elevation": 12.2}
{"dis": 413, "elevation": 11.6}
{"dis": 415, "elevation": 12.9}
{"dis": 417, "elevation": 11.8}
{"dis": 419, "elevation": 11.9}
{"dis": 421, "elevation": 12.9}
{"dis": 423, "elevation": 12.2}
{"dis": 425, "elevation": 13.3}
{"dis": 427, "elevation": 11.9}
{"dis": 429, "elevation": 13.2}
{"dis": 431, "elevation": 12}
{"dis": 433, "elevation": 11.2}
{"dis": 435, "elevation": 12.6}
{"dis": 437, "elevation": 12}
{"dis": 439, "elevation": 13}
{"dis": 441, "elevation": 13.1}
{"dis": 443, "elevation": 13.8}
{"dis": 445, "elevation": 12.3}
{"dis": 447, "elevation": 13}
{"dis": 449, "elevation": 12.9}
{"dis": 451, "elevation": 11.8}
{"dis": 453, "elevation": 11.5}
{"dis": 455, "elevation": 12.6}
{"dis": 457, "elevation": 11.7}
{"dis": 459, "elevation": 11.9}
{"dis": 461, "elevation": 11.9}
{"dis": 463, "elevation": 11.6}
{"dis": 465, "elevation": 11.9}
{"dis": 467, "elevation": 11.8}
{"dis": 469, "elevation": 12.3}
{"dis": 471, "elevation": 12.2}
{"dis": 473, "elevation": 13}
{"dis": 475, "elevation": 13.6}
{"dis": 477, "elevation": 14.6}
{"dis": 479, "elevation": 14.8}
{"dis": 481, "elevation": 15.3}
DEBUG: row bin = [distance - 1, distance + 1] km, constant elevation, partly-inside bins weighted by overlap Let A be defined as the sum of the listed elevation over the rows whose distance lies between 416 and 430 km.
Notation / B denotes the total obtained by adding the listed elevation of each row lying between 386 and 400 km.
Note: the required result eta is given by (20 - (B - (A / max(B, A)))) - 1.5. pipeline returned -31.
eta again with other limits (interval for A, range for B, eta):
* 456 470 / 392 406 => -37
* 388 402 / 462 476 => -67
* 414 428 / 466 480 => -73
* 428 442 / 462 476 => -67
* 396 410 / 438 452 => -71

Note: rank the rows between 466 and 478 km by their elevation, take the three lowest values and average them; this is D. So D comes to 12.1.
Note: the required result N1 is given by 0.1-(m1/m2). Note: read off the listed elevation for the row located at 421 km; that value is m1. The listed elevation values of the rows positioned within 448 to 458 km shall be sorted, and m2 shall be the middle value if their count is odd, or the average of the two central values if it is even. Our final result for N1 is -1.0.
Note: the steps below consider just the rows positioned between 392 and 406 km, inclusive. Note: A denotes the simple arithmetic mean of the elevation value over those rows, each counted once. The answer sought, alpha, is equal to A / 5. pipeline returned 1.62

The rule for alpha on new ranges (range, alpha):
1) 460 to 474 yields 2.42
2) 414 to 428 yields 2.48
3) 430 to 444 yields 2.51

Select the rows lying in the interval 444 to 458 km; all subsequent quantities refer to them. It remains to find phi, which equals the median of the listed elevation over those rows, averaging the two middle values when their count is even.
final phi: 12.3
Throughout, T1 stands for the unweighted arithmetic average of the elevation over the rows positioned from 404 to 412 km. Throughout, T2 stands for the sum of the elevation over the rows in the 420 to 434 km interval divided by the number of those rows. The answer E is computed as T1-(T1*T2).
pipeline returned -134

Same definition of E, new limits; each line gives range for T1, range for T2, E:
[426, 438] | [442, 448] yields -146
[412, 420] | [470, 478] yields -149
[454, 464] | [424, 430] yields -141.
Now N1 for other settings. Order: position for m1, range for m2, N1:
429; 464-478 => -1.0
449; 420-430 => -0.9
